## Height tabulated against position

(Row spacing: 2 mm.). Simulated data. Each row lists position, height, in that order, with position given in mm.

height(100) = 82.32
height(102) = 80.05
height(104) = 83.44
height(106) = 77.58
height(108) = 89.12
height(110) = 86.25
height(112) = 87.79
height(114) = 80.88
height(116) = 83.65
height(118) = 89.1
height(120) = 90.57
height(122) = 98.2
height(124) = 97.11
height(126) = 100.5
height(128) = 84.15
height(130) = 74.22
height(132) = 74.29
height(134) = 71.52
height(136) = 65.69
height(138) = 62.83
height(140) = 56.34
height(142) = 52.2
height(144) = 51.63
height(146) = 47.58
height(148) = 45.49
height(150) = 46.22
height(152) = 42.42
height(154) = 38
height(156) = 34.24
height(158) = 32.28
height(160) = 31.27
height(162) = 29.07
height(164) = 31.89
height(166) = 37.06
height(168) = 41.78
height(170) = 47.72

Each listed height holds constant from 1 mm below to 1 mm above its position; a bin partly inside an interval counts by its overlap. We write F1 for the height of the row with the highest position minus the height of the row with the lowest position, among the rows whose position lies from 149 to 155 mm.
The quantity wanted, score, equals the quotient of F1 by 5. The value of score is -2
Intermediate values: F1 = -8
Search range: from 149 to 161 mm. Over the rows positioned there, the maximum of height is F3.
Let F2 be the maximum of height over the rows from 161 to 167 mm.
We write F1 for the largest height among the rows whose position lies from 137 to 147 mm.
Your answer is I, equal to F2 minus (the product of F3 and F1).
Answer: -2867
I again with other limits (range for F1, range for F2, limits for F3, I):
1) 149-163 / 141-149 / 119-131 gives -4593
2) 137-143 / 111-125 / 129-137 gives -4569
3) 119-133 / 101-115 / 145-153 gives -4693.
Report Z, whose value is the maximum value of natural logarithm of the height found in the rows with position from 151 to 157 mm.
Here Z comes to 3.75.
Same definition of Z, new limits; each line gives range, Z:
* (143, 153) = 3.94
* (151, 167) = 3.75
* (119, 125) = 4.59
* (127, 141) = 4.43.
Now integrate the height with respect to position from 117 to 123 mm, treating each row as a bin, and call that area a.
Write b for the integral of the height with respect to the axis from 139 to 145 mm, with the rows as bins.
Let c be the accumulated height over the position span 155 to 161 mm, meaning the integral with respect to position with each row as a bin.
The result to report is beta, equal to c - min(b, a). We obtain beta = -125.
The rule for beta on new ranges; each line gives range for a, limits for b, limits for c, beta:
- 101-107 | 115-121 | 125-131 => 36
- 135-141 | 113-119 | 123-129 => 194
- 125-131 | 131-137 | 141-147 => -120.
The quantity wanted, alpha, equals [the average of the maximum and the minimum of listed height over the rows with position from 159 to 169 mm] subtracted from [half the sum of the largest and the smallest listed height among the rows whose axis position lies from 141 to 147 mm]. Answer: 14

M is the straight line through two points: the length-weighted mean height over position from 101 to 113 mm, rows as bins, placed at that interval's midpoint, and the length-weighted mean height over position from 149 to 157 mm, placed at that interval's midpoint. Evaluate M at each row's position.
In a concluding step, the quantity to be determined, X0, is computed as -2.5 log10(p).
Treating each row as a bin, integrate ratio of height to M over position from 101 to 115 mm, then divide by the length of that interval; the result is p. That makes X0 -0.01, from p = 1.01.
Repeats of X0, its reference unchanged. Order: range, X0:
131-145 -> -0.14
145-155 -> -0.02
